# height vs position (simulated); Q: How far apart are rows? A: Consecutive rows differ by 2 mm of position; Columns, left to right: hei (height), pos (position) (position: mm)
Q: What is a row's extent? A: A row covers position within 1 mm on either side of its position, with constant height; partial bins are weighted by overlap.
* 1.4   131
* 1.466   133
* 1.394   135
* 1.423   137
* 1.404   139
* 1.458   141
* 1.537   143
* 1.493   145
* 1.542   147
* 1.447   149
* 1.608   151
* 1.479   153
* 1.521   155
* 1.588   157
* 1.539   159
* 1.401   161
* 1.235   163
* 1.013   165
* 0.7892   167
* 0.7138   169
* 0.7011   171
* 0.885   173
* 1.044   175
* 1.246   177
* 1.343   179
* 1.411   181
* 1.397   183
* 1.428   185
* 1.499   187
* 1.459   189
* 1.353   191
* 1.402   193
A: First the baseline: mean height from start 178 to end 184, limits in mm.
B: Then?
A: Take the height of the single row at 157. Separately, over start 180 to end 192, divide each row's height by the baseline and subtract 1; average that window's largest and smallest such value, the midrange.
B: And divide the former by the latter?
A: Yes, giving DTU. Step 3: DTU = 52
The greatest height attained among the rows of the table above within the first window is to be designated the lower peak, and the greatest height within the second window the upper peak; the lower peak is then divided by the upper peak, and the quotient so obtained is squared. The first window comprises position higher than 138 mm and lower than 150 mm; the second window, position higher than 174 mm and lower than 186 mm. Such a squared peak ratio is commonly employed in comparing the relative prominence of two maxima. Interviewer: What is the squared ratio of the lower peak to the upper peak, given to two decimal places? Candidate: 1.17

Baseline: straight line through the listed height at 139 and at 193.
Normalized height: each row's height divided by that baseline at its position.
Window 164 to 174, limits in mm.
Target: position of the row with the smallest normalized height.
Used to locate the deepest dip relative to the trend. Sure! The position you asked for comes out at 171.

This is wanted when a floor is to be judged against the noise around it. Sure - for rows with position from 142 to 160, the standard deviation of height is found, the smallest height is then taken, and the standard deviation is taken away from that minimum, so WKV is 1.40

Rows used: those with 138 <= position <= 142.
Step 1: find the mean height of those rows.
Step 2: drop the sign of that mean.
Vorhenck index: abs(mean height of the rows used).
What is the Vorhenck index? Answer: 1.43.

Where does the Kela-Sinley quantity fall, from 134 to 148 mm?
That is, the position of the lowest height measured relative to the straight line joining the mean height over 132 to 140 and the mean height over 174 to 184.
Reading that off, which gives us 135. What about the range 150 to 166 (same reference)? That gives 165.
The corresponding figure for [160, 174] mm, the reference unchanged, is 171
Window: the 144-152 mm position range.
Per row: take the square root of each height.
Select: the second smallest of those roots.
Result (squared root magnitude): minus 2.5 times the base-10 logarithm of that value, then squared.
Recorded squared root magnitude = 0.047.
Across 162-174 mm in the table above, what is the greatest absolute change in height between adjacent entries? 0.22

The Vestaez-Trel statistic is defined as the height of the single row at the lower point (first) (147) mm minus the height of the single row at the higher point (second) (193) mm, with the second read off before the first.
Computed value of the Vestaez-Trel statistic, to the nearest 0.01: 0.14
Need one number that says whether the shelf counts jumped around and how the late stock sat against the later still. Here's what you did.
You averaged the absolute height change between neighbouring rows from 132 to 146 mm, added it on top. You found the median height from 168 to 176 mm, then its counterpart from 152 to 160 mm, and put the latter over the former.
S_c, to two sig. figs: 2.0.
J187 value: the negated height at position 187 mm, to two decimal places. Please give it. -1.50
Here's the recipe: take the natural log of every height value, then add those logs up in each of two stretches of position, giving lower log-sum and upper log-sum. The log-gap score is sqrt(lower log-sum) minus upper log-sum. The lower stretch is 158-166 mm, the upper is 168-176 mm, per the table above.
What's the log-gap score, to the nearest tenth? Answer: 1.8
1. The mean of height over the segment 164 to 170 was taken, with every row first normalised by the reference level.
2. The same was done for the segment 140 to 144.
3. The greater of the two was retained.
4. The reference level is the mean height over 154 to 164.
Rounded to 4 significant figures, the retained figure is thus 1.028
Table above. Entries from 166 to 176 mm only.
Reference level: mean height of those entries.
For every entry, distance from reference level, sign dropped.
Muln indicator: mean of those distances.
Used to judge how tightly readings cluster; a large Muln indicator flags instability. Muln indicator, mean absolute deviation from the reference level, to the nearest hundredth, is 0.11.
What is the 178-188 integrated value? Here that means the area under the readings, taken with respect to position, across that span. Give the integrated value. 14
